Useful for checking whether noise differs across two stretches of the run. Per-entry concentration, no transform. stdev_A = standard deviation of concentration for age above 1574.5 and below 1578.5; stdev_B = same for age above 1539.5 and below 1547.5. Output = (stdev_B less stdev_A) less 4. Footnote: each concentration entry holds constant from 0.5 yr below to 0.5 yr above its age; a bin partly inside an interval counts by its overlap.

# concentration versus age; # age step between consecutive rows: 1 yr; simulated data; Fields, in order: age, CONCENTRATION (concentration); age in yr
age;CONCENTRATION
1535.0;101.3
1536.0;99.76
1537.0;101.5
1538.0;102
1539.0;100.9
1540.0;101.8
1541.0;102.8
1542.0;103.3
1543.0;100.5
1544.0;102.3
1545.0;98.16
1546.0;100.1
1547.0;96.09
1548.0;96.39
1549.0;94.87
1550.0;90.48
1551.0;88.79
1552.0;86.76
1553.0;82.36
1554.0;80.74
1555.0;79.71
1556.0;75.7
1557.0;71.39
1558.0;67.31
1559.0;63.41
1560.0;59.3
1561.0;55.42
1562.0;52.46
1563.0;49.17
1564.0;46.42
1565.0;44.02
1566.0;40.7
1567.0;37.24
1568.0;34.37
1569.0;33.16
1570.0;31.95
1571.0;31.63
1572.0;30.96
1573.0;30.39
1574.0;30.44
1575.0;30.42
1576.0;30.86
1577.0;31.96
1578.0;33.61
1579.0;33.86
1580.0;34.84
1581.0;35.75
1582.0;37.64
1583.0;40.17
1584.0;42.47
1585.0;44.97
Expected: -2.9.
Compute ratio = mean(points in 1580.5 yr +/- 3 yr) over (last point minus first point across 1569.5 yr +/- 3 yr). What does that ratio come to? -5.7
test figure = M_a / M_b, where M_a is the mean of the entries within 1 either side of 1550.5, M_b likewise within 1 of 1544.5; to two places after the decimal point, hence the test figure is 0.89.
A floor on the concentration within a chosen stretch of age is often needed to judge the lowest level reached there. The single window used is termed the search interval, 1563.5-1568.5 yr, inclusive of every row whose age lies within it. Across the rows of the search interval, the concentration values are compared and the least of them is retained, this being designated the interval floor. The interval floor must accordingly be 34.37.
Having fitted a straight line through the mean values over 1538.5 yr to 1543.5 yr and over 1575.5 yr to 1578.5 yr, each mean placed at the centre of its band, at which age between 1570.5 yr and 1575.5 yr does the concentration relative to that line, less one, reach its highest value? 1575.0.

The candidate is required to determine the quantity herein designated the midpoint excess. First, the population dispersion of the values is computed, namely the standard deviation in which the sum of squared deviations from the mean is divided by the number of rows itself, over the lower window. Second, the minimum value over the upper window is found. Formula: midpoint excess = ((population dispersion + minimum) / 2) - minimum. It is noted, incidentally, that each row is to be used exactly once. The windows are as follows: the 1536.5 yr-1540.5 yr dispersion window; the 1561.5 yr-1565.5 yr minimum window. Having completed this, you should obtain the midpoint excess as -22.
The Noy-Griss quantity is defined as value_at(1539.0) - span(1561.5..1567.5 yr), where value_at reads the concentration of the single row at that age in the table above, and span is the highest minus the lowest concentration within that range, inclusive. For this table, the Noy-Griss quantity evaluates 86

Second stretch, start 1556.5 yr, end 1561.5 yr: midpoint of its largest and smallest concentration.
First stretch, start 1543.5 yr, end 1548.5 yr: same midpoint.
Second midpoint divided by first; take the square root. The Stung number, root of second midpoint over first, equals 0.80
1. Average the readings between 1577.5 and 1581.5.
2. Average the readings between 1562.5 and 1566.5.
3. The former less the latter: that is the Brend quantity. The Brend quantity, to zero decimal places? -11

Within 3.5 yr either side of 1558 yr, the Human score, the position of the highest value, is 1555.0 yr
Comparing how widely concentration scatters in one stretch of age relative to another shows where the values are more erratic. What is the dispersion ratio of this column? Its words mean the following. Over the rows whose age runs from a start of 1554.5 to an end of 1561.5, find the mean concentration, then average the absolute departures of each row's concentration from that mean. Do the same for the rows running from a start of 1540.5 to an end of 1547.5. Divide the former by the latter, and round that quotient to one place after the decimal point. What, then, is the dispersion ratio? 3.5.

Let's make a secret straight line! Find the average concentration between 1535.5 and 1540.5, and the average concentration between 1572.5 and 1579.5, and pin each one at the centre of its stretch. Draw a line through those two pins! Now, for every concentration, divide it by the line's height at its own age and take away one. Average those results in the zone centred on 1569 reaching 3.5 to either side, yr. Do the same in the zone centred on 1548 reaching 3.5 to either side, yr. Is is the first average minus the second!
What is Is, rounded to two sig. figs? -0.38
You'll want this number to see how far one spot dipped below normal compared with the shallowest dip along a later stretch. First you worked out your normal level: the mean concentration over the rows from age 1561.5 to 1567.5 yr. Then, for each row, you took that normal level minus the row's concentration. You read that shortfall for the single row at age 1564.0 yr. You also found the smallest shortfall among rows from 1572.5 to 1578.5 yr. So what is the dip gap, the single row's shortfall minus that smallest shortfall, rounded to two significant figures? -13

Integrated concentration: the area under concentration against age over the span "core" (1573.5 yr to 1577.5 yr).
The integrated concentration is 124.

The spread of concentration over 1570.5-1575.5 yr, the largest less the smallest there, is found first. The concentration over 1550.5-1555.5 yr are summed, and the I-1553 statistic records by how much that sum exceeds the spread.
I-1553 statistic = 417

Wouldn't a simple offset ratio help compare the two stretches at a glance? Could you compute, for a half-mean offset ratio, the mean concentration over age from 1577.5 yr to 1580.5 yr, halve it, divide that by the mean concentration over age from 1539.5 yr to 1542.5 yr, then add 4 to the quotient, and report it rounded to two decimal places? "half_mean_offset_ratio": 4.17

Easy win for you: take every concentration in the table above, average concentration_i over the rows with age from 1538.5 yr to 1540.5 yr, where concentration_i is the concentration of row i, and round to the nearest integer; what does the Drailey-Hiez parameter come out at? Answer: 101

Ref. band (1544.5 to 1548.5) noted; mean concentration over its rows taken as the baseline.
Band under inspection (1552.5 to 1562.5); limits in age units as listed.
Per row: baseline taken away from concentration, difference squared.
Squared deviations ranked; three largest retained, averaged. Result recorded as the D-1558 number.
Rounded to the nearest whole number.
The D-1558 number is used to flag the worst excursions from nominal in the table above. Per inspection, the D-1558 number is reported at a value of 1768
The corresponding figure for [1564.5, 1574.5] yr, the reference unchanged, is 4501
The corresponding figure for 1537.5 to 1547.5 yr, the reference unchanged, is 26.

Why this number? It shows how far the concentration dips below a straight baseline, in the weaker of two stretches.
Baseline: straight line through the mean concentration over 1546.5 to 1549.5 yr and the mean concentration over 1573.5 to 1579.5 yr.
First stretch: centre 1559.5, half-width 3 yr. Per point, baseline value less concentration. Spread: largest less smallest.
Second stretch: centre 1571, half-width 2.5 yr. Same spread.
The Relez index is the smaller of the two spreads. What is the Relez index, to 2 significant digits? 6.2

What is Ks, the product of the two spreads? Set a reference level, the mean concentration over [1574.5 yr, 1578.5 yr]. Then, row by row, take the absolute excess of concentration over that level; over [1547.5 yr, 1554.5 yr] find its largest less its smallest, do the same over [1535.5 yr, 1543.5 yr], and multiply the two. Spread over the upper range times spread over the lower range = 55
